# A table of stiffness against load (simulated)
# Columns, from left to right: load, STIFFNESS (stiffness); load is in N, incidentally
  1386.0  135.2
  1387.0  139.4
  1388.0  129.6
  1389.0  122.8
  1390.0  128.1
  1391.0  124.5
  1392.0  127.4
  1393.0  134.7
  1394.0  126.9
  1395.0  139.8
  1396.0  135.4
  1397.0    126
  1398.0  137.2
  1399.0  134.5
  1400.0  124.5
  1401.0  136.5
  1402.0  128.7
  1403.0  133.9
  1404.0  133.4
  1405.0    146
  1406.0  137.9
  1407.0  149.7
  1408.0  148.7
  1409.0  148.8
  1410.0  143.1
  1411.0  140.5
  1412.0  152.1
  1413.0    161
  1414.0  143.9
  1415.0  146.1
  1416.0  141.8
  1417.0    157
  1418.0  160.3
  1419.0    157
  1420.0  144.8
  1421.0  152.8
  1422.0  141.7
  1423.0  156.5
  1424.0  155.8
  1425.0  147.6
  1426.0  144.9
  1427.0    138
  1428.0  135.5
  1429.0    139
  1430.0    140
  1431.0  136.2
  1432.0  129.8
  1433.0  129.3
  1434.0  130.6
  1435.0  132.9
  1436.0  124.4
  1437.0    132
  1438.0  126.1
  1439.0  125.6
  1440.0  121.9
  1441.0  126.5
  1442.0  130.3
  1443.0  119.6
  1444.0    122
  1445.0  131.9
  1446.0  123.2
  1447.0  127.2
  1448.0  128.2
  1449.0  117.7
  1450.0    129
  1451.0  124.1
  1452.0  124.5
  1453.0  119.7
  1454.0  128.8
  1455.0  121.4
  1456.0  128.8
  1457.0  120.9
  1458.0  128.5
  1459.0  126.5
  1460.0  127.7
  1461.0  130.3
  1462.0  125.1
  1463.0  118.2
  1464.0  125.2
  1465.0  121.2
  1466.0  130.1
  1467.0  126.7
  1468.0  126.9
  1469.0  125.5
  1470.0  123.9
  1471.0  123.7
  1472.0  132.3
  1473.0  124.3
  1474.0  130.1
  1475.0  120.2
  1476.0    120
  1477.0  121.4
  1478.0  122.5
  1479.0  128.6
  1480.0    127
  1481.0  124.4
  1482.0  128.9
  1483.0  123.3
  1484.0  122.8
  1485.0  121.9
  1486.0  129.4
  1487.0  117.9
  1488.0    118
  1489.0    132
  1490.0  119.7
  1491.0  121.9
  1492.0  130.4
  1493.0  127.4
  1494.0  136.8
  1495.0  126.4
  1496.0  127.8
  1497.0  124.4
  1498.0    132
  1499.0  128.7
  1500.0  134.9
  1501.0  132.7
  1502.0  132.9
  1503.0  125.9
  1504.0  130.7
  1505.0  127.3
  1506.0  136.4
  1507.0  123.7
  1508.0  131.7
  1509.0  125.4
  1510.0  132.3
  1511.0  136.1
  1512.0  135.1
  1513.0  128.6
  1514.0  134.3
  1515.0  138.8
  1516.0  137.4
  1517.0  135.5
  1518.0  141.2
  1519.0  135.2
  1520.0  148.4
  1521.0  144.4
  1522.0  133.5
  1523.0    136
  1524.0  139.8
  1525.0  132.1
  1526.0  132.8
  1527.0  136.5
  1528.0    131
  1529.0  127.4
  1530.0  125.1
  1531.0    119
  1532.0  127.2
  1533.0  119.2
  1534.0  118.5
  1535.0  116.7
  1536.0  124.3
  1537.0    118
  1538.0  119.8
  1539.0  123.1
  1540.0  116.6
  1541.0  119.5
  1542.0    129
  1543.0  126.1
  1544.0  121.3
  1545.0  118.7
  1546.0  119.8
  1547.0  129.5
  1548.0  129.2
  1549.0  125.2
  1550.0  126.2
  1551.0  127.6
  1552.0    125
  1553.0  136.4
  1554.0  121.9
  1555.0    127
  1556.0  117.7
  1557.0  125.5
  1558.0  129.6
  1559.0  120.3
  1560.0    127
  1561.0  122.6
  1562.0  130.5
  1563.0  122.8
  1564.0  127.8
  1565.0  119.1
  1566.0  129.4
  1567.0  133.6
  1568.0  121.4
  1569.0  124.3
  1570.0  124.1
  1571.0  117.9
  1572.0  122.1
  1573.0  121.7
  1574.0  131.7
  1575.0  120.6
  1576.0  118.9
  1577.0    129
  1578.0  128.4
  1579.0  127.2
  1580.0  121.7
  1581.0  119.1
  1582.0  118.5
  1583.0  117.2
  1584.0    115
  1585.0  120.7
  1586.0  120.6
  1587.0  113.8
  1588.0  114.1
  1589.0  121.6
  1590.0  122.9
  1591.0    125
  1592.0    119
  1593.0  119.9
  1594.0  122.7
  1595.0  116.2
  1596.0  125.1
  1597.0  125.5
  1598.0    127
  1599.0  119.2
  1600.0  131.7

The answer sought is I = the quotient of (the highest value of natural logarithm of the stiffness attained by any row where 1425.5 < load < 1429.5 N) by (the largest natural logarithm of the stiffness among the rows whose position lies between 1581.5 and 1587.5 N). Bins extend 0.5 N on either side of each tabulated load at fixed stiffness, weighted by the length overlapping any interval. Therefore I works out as 1.04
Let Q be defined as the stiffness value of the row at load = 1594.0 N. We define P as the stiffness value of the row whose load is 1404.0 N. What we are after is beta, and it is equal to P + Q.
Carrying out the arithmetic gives 256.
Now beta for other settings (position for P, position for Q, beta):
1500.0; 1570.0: 259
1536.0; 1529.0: 252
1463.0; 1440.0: 240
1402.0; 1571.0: 247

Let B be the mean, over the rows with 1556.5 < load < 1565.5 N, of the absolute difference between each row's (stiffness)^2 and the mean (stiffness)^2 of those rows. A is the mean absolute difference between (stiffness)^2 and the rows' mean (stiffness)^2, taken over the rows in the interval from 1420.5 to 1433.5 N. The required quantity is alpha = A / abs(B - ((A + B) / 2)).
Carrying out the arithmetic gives 3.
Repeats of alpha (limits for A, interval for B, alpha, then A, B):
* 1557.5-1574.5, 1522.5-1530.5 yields 56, 1013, 977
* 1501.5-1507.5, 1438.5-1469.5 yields 10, 999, 789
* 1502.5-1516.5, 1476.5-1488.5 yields 8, 1073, 791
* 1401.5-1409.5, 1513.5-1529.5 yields 4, 2084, 1065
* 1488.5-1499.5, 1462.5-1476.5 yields 15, 938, 809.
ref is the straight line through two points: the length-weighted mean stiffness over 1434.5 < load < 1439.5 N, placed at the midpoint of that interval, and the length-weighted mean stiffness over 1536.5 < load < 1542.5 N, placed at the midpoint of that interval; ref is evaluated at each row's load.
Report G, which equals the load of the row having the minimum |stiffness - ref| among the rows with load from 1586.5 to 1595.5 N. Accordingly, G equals 1595.0 N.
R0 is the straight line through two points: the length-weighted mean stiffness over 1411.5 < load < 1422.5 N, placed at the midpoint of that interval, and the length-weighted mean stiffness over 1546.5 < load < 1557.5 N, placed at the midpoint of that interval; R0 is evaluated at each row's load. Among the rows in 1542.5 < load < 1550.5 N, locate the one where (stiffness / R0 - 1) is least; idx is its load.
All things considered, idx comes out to 1545.0 N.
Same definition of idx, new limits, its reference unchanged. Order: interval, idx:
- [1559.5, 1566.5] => 1565.0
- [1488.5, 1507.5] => 1490.0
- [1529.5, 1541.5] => 1535.0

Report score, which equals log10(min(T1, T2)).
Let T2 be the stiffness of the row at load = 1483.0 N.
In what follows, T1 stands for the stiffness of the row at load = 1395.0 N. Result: 2.09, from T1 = 139.8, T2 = 123.3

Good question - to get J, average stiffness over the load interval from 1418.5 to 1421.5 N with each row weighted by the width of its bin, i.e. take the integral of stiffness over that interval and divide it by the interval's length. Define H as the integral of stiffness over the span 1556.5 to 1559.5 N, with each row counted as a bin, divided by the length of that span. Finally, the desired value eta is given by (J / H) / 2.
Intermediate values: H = 125.1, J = 152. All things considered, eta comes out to 0.605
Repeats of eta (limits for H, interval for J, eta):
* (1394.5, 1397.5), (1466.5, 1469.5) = 0.472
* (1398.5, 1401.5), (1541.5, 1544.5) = 0.476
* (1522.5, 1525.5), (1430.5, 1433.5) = 0.485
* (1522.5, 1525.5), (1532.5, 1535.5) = 0.434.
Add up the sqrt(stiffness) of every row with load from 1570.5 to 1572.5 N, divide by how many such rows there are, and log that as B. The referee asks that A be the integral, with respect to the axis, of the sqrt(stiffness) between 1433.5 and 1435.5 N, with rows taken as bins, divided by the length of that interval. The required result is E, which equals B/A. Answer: 0.95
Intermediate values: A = 11.5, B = 11.0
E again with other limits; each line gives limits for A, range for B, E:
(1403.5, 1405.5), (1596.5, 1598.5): 0.95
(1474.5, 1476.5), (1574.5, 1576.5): 1.00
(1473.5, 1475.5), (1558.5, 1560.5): 0.99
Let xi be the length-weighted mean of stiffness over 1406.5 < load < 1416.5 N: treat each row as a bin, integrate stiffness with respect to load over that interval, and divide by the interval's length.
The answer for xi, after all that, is 148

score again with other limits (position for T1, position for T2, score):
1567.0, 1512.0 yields 2.13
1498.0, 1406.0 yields 2.12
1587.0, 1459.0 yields 2.06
